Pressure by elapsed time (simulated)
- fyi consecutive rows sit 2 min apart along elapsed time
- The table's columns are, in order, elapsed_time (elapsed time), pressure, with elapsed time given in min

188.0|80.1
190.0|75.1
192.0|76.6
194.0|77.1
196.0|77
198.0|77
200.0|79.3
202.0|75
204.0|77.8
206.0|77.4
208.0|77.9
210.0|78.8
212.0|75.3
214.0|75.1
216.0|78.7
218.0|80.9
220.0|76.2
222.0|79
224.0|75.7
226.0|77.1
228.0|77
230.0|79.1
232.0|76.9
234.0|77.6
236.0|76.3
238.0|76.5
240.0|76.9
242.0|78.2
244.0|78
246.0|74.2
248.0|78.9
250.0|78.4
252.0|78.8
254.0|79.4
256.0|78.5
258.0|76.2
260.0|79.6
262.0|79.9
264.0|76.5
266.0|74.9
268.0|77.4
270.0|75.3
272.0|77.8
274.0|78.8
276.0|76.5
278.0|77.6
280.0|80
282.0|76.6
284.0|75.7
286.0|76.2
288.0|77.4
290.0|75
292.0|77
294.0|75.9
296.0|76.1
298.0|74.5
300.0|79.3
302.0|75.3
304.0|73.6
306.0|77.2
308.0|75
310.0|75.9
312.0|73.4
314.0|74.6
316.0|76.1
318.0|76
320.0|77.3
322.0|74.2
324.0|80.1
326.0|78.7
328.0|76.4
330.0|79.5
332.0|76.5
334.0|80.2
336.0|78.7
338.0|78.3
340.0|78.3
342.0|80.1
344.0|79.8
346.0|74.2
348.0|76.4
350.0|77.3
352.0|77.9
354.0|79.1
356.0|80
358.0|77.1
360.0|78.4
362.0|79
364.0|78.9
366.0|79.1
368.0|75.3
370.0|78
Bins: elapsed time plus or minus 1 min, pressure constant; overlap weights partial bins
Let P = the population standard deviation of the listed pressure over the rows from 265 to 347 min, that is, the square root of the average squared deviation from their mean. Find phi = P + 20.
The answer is 21.9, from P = 1.91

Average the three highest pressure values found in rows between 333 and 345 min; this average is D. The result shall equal 80.0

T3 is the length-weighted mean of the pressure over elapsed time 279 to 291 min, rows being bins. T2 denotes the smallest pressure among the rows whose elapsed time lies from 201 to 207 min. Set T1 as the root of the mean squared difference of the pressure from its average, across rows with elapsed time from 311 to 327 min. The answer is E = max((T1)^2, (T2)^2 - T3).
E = 5548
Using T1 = 2.2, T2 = 75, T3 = 76.8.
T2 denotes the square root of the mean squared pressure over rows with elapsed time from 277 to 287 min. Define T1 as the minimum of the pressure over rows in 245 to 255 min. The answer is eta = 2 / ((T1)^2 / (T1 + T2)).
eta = 0.0550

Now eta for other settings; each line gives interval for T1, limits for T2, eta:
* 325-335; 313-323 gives 0.0521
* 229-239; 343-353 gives 0.0527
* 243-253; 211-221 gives 0.0550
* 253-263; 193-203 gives 0.0528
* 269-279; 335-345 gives 0.0544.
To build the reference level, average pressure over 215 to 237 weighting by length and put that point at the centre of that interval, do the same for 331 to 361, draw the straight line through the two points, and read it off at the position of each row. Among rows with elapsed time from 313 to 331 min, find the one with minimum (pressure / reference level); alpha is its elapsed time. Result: 322.0 min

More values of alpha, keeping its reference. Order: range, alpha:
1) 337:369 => 346.0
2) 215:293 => 246.0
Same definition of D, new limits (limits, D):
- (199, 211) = 78.7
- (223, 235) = 77.9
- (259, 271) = 79.0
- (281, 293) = 77.0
